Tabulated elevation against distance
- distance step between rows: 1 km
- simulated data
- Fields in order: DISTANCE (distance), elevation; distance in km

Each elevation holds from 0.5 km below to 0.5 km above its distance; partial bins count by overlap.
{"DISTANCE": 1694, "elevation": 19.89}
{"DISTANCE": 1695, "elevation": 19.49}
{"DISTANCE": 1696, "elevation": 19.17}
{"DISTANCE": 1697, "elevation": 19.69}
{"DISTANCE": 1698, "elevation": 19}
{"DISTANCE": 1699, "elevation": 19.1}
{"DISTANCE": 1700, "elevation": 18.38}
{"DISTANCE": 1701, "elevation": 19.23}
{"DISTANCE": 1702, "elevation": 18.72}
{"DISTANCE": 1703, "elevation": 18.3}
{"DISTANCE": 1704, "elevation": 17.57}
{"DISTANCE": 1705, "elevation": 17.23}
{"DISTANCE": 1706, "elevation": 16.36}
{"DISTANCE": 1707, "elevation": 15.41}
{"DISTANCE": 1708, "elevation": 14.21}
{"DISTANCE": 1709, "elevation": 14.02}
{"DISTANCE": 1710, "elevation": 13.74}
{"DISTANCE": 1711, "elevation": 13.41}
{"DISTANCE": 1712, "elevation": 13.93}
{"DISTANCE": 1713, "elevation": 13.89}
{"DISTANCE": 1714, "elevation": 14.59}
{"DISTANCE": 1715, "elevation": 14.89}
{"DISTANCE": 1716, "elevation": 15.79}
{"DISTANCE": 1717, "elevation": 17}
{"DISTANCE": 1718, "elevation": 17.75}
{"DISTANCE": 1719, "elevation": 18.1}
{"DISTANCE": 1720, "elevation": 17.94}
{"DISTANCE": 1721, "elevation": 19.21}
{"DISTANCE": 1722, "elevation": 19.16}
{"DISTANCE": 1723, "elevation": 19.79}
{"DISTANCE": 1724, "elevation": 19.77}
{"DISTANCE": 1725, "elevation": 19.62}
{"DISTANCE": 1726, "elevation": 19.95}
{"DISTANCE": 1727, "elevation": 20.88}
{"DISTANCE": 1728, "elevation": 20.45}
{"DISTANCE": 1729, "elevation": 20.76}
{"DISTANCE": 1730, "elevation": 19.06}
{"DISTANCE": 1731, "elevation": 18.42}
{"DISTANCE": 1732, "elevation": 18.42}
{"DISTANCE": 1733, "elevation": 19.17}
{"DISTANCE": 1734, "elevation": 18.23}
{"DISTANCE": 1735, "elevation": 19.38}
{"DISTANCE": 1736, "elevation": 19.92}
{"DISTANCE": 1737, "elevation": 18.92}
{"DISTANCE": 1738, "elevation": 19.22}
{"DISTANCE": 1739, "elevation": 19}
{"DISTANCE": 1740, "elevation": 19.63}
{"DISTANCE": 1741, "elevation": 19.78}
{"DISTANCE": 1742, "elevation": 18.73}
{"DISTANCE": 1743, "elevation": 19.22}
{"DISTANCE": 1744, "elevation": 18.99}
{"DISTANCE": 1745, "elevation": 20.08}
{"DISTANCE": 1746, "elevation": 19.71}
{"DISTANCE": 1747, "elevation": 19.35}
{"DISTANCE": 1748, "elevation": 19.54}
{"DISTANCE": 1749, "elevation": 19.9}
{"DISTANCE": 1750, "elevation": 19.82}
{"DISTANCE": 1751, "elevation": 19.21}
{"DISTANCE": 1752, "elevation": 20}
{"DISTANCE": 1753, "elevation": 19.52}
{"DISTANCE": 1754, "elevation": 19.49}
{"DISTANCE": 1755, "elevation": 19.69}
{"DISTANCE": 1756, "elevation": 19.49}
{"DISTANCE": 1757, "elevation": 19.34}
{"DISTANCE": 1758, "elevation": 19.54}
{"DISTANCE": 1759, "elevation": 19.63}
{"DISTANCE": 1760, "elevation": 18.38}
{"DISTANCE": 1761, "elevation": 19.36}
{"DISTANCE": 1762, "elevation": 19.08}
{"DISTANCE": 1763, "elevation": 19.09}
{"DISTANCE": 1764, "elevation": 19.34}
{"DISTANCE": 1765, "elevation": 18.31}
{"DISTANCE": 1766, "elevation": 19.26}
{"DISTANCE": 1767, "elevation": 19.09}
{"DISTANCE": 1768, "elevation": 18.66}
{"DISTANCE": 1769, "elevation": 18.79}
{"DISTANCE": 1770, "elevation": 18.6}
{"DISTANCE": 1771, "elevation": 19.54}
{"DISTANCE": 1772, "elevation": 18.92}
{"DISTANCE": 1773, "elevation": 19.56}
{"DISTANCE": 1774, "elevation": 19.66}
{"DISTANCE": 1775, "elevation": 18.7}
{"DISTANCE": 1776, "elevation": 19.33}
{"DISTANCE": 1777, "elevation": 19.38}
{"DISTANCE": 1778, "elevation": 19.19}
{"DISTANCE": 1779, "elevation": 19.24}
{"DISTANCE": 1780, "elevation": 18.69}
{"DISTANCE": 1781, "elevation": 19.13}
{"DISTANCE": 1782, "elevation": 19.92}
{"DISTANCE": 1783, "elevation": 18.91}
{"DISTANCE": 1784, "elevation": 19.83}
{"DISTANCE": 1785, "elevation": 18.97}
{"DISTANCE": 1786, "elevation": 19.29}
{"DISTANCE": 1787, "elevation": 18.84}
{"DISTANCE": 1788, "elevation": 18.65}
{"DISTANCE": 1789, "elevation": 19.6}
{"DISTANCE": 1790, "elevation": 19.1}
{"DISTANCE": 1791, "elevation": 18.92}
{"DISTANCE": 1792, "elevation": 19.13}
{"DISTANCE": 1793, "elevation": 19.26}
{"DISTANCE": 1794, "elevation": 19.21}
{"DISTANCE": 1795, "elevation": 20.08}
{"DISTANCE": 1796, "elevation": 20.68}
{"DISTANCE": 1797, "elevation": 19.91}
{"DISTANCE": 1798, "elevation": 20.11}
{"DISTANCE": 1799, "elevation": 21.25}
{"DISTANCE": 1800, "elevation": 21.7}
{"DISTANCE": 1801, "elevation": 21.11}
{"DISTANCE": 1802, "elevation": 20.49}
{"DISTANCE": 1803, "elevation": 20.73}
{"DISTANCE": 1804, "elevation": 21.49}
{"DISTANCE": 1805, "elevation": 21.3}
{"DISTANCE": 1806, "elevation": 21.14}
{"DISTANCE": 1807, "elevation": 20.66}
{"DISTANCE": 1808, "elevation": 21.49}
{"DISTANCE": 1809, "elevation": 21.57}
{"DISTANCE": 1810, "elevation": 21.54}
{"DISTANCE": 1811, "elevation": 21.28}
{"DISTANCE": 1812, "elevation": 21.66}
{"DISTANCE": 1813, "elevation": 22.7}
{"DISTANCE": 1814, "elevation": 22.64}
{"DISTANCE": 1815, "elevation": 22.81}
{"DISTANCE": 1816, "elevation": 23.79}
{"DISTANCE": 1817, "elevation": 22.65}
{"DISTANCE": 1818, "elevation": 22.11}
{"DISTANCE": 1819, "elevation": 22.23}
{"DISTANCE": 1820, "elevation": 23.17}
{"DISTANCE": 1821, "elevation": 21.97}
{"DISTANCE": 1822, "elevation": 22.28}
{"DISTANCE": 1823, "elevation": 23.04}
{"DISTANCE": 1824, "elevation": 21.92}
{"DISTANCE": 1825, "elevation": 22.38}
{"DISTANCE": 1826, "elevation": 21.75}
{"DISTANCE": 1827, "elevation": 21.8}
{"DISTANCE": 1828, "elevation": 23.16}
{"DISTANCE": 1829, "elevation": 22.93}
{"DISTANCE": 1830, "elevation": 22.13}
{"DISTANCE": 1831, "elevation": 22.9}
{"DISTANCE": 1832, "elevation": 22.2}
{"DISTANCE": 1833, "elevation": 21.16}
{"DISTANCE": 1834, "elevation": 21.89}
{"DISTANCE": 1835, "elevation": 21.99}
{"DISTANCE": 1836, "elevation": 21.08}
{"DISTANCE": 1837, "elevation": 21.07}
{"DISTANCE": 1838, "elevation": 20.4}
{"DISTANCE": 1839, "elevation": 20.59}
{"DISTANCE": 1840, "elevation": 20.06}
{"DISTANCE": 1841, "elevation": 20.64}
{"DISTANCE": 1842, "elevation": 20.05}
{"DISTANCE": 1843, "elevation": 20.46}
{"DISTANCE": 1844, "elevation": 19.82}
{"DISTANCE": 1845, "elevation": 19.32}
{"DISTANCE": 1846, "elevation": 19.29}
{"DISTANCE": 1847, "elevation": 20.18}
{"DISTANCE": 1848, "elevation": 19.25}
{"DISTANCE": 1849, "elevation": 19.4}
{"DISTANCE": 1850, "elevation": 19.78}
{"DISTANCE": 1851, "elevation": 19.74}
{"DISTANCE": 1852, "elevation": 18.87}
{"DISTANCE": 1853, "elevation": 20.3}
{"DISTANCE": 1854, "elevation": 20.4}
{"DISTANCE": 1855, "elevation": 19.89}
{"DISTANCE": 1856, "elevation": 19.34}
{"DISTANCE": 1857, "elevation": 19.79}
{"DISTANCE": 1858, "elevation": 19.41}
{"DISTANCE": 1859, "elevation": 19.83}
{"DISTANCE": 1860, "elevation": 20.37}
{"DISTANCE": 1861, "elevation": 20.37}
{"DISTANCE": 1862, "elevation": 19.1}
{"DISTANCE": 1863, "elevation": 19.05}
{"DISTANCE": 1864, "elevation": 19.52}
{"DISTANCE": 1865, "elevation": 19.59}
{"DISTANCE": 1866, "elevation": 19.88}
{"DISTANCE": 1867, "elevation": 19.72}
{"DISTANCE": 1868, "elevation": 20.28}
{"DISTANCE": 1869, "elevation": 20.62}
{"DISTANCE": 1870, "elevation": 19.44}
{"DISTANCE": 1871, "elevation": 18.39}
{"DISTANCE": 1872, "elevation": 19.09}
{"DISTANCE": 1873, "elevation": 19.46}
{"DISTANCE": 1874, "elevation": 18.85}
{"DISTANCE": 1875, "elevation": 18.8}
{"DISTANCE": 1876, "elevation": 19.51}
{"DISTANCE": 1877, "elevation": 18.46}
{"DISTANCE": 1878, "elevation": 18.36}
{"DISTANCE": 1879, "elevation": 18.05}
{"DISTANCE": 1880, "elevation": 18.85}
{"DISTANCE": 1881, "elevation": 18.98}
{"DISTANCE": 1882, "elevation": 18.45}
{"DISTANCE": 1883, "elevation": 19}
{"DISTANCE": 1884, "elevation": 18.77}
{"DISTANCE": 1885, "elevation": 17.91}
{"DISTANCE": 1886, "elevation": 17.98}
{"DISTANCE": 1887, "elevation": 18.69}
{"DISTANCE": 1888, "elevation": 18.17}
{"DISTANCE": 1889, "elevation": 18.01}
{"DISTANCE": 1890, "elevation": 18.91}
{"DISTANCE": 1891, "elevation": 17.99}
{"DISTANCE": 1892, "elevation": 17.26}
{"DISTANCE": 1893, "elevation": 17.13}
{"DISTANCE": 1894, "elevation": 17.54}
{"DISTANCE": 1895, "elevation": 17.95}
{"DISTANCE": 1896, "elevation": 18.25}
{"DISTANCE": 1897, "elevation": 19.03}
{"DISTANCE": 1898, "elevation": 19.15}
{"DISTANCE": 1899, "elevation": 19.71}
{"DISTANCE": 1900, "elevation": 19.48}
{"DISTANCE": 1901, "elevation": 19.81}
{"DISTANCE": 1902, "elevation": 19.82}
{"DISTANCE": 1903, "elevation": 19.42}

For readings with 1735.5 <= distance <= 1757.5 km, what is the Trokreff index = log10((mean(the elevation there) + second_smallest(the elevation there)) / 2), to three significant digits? 1.28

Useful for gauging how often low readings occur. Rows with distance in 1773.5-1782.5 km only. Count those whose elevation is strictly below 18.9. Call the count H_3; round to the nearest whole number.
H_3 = 2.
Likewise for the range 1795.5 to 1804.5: 0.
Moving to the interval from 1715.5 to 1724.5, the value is 5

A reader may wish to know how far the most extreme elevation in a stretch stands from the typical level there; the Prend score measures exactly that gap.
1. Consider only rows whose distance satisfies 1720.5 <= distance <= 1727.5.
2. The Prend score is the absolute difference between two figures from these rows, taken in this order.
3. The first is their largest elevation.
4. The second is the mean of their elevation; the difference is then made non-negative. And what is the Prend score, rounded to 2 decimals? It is 1.11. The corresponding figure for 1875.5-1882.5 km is 0.84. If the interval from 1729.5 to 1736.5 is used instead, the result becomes 0.98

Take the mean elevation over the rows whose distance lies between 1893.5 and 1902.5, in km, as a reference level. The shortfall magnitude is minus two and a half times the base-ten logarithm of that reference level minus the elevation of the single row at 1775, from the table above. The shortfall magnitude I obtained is 1.4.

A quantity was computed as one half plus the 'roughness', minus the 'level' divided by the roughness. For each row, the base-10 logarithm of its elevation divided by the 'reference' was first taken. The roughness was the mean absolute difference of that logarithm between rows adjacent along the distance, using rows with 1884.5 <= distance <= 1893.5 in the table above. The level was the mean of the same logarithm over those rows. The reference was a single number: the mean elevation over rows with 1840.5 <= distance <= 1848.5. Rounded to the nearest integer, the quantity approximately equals 4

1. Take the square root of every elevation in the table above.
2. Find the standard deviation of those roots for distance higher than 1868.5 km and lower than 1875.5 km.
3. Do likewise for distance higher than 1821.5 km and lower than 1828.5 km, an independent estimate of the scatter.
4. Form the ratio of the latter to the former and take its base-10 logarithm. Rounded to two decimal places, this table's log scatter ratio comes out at -0.13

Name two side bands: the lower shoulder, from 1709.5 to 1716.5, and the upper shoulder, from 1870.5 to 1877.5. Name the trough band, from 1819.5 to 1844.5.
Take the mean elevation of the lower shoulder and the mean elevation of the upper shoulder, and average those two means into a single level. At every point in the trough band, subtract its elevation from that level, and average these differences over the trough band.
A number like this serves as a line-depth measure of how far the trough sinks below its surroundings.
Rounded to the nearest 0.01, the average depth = -5.01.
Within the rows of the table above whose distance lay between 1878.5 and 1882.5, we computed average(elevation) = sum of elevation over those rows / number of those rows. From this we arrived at 18.6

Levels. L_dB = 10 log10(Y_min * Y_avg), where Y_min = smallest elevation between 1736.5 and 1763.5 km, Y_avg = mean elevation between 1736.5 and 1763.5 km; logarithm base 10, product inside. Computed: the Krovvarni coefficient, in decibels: 25.5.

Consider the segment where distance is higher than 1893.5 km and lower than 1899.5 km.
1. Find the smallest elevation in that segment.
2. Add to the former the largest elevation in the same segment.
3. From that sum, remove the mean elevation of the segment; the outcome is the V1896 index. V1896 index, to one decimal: 18.6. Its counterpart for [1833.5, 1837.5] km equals 21.6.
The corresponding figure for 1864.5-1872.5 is 19.4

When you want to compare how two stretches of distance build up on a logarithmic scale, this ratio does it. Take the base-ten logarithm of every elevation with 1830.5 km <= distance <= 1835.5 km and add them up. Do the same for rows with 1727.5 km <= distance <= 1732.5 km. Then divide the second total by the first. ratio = 0.96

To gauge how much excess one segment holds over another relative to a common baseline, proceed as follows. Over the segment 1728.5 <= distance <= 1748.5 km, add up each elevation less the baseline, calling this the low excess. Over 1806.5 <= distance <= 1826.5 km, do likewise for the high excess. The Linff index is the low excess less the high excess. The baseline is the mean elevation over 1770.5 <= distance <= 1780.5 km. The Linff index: -58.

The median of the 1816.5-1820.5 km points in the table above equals 22.4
